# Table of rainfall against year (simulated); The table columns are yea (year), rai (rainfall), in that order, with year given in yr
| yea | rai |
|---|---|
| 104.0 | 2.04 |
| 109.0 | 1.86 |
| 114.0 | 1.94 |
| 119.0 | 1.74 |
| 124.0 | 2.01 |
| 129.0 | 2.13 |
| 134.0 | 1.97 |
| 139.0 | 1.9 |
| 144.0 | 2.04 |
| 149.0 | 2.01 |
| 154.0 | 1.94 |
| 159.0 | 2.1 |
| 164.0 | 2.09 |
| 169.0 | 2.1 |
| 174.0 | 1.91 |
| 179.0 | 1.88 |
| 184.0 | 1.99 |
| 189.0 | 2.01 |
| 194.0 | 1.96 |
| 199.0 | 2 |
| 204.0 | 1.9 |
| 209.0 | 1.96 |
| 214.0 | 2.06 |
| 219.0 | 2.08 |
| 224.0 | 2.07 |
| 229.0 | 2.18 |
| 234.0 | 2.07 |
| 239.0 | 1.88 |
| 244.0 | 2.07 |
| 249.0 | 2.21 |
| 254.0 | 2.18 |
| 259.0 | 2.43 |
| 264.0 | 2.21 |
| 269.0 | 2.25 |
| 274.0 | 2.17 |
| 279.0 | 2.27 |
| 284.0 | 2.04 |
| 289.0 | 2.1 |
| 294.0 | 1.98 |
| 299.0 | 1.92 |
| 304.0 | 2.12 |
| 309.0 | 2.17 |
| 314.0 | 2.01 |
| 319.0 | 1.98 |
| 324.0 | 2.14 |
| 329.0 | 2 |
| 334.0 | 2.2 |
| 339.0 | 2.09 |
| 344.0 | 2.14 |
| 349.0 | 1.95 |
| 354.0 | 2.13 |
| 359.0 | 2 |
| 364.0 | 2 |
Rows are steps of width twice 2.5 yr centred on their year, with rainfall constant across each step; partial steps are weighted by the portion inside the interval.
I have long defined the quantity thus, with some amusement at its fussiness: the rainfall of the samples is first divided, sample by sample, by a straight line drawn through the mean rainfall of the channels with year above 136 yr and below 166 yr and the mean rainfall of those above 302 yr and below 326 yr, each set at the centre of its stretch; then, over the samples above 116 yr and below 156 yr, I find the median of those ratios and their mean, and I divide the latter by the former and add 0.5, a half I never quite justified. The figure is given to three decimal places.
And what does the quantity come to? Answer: 1.490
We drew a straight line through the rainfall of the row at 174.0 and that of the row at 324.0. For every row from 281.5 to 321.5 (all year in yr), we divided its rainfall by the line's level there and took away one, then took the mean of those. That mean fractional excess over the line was -0.031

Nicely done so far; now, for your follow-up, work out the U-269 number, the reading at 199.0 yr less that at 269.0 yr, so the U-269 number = -0.25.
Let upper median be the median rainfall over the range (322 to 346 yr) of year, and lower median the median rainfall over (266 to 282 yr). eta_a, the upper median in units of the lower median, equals 0.95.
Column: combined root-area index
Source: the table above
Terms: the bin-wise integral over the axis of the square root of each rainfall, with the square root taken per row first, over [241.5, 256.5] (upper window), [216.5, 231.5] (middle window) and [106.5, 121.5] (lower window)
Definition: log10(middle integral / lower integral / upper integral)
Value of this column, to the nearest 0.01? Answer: -1.31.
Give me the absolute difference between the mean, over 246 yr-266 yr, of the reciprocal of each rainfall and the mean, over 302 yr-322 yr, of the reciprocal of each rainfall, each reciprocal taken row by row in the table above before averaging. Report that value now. 0.04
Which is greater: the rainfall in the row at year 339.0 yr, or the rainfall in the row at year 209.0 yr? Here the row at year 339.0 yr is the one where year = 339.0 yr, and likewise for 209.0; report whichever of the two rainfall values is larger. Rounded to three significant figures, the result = 2.09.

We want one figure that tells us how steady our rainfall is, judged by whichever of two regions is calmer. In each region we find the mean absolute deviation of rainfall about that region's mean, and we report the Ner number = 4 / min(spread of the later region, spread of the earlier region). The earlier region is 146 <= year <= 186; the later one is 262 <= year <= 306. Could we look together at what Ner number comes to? 55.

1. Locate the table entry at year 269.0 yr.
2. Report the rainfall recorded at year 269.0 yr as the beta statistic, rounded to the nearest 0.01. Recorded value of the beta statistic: 2.25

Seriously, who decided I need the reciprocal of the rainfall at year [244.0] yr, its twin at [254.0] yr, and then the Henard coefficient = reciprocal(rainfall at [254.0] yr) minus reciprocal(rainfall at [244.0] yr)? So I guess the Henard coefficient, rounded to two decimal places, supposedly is -0.02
